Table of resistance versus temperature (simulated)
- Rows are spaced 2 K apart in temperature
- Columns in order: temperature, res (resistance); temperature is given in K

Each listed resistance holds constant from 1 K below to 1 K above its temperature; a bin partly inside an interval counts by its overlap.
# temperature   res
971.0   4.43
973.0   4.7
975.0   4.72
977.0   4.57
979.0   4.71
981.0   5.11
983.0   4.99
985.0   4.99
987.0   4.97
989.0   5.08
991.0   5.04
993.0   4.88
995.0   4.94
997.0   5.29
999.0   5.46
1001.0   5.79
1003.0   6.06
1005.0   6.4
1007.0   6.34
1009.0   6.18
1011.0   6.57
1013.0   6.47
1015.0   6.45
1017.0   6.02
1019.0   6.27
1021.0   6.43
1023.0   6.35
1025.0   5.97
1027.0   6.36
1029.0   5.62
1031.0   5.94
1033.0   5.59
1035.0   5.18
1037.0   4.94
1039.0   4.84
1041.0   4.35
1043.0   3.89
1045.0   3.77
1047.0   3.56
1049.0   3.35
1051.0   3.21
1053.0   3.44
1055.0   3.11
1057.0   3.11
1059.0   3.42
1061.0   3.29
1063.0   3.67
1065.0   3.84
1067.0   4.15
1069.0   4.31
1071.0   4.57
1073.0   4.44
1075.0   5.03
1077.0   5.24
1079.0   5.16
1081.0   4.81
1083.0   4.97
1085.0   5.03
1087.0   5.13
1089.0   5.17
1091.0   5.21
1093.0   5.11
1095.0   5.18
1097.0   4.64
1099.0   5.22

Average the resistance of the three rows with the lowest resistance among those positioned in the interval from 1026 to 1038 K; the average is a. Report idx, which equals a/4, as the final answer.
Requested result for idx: 1.31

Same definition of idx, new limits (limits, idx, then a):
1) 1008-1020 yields 1.54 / 6.2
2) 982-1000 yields 1.23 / 4.9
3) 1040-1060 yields 0.79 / 3.1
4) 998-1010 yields 1.44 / 5.8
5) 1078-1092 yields 1.23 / 4.9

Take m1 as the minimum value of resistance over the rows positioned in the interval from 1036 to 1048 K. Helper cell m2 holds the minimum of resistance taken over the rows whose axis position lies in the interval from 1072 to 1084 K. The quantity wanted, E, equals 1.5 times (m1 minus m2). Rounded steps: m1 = 3.56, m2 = 4.44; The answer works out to -1.3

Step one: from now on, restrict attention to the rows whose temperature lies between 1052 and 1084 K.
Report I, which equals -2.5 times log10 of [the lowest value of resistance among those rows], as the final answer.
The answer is -1.23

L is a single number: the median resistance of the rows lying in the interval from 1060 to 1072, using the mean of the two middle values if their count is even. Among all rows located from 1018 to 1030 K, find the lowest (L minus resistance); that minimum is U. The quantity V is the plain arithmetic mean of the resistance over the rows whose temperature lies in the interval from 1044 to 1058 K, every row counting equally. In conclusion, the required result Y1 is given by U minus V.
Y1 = -5.8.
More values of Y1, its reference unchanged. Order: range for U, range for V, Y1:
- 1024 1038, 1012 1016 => -8.8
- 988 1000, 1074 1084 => -6.5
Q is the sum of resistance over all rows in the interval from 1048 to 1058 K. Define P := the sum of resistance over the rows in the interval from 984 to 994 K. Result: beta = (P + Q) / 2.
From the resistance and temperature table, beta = 21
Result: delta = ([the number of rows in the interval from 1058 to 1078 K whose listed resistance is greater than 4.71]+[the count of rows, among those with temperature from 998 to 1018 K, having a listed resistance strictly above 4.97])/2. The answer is 6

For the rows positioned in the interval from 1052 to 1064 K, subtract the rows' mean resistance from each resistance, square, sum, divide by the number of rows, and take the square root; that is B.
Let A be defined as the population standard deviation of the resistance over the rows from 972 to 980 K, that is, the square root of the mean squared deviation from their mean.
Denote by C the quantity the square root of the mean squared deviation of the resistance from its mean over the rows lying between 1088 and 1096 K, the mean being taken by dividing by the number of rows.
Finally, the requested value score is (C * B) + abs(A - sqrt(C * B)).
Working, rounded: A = 0.06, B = 0.197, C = 0.04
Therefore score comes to 0.031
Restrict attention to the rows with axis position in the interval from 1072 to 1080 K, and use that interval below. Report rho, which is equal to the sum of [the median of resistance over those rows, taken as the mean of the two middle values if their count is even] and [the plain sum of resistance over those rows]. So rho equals 25.0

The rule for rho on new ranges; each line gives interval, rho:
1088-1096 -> 25.8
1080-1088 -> 24.9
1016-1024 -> 31.4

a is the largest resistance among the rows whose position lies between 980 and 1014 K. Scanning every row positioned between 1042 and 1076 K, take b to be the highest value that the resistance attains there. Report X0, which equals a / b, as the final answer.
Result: 1.31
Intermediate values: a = 6.57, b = 5.03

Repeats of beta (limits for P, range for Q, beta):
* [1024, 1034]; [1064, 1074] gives 25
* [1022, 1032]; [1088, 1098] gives 28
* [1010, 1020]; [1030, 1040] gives 29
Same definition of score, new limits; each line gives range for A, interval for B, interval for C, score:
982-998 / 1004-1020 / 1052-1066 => 0.130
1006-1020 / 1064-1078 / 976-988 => 0.200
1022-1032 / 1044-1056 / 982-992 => 0.194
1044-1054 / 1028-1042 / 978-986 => 0.157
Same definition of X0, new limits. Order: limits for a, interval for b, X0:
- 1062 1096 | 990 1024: 0.80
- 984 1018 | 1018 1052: 1.02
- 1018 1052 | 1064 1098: 1.23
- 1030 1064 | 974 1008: 0.93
